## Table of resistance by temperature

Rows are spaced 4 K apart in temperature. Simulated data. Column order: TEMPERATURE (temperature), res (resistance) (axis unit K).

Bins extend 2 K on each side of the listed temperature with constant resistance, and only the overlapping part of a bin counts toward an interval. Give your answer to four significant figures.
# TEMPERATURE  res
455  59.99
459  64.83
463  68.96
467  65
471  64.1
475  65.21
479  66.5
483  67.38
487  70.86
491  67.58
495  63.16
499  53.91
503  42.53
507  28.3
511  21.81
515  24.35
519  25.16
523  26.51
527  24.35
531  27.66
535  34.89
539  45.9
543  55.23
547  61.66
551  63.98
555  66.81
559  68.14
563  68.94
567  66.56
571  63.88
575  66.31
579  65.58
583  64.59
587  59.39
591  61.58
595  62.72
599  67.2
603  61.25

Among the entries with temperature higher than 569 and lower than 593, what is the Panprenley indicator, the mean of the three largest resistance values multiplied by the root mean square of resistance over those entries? 4165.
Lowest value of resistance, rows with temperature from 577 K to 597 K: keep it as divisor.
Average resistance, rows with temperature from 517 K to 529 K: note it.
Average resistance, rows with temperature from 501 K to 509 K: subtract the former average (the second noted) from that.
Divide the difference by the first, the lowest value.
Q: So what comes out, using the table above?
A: 0.2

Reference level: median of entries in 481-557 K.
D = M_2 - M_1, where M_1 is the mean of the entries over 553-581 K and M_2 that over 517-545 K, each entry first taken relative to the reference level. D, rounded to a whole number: -32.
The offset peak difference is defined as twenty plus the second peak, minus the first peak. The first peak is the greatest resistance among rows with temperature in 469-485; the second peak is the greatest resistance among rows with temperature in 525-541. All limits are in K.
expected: -1.5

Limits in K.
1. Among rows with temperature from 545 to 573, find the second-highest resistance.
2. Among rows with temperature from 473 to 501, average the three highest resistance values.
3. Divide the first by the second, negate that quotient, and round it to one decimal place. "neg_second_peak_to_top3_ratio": -1.0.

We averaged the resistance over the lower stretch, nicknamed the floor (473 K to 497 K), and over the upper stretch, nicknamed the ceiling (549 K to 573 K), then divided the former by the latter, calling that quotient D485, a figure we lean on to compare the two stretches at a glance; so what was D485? 1.0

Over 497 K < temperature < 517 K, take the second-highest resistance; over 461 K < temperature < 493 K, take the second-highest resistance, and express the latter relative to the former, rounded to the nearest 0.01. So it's 1.62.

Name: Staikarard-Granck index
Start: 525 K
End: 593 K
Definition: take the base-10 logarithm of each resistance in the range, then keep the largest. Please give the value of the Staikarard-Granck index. 1.84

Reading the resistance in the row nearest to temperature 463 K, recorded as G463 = 68.96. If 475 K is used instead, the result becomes 65.21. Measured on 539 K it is 45.9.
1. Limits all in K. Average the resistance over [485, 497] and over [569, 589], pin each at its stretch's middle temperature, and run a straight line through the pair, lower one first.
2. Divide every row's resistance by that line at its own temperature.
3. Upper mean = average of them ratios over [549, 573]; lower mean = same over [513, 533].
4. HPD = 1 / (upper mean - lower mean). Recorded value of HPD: 1.6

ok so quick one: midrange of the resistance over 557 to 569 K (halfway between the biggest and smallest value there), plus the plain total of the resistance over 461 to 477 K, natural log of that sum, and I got 5.80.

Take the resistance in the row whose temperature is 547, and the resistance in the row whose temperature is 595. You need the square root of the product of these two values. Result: 62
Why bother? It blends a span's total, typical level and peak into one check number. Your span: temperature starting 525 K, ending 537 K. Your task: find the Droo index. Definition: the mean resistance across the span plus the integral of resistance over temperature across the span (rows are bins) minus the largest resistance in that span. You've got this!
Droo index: 342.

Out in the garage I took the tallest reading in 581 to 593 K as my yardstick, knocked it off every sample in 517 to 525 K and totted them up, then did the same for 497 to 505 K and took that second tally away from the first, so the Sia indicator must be -45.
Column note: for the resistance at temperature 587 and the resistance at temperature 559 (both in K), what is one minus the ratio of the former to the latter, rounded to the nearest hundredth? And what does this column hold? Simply 0.13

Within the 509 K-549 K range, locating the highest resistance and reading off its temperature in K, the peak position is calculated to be 547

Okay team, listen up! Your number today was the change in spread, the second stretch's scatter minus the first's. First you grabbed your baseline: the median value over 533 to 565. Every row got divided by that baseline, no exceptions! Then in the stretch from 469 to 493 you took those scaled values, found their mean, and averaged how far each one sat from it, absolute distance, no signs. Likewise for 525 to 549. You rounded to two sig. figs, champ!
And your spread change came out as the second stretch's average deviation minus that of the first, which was 0.17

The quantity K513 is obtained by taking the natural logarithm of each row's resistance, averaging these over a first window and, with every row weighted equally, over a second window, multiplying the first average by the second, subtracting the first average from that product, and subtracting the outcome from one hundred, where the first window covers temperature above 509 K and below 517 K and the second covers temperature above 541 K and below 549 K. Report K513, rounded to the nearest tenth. 90.4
